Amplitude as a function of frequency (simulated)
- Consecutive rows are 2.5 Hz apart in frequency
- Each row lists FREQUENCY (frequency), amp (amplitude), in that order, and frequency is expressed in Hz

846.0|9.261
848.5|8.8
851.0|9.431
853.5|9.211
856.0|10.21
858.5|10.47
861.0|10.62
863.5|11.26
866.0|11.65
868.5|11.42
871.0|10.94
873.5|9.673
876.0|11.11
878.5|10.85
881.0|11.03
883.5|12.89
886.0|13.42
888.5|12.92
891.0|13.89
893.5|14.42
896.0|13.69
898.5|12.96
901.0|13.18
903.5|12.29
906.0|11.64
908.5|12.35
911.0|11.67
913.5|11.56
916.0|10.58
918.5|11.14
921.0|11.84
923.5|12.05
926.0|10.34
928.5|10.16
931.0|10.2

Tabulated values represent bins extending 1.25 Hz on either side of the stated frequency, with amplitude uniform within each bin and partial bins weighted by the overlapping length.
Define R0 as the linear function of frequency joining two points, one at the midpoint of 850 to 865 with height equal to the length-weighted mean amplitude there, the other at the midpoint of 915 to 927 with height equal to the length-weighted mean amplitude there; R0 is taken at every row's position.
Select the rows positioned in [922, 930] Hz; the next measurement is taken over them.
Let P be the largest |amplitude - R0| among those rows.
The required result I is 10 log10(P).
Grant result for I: 0.71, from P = 1.18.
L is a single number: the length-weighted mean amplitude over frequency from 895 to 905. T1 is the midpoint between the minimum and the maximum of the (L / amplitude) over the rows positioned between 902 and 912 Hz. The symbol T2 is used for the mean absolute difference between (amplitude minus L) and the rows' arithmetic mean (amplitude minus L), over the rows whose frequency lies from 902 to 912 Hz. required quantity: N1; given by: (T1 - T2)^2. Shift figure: 0.56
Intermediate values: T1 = 1.08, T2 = 0.33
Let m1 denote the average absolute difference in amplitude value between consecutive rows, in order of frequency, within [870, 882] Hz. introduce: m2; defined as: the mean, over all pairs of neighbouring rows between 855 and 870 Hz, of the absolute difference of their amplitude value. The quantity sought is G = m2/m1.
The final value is 0.42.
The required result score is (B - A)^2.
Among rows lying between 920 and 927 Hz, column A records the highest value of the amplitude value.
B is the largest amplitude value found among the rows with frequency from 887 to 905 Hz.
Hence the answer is 6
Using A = 12.05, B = 14.42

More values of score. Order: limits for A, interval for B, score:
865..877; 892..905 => 8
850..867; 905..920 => 0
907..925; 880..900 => 4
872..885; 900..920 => 0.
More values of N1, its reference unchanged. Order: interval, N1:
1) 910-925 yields 0.55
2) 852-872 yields 0.44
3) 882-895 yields 0.19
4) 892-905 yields 0.14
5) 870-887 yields 0.03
